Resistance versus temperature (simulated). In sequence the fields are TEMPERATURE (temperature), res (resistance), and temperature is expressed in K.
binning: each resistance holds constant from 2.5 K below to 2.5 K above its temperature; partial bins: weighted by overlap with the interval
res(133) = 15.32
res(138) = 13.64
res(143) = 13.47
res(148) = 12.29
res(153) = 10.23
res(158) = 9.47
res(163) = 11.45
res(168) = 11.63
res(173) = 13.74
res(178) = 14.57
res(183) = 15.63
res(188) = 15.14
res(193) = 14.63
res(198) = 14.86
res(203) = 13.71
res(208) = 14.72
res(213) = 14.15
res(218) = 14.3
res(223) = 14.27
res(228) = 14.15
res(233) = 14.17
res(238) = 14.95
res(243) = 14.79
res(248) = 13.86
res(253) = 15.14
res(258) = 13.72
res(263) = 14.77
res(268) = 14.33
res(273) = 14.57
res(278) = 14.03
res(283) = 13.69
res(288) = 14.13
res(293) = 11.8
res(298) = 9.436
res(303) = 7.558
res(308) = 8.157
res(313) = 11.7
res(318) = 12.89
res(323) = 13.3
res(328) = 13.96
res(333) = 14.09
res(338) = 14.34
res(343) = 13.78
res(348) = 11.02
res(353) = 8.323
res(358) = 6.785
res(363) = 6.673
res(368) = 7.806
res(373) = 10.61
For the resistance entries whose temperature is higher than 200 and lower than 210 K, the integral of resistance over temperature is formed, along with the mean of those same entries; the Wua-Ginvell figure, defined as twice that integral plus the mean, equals 299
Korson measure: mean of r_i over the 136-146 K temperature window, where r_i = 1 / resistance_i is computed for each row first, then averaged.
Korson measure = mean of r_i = 0.074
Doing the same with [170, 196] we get 0.068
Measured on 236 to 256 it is 0.068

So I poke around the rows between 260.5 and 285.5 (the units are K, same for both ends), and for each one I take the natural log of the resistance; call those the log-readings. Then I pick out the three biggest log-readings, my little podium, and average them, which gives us 2.68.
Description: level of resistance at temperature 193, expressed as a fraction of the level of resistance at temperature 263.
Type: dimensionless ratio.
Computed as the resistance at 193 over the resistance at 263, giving 0.99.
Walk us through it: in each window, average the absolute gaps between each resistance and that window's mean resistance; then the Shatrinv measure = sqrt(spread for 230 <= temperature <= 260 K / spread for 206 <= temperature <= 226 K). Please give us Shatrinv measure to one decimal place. 1.7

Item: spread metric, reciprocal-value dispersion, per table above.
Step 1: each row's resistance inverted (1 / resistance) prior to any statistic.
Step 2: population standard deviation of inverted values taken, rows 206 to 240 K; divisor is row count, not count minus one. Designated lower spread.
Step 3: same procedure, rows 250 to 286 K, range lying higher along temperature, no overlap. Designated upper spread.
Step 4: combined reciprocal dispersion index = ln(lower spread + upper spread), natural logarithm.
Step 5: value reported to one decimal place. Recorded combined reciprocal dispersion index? -5.6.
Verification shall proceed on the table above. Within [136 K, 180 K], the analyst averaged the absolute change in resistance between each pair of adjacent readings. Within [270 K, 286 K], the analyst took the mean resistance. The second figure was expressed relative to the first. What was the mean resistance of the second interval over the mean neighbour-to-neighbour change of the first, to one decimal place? 12.2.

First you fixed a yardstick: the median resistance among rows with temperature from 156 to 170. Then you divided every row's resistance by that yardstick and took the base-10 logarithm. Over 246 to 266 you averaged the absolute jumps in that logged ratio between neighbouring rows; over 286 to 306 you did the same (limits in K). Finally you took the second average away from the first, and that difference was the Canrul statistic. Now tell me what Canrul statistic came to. -0.053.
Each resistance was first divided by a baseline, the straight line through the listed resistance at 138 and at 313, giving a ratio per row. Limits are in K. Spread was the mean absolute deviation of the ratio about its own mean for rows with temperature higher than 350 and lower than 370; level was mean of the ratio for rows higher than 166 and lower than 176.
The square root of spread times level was 0.24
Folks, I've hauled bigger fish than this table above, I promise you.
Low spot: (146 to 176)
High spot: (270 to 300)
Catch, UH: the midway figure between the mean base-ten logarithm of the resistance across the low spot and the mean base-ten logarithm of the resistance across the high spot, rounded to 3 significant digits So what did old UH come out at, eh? 1.08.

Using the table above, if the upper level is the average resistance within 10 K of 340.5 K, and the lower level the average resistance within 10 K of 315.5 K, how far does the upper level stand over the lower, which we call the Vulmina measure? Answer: 1.8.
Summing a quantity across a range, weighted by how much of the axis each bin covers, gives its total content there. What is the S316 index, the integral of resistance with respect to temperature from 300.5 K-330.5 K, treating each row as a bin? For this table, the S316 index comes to 338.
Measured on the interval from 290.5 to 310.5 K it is 185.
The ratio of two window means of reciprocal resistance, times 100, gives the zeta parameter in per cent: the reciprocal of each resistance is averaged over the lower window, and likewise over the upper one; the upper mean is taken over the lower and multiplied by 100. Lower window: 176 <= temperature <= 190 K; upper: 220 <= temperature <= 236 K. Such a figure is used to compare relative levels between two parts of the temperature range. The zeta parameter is 106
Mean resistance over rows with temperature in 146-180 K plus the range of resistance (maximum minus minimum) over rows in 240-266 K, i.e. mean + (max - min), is 13.3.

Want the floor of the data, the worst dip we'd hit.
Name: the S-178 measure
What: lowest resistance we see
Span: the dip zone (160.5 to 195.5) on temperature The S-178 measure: 11.45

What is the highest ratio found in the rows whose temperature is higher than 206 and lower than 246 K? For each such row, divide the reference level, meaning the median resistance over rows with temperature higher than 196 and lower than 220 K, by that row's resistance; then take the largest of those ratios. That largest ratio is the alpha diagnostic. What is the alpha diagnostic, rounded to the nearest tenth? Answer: 1.0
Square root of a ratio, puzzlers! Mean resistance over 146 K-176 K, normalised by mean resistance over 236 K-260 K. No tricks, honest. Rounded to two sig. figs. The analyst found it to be 0.89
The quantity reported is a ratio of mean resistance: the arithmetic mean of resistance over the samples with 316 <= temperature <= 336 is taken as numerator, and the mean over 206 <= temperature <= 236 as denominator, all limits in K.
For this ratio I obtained 0.95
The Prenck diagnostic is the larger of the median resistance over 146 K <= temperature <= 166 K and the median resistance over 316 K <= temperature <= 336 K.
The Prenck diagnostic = 13.63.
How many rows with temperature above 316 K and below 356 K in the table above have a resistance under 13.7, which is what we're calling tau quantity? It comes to 4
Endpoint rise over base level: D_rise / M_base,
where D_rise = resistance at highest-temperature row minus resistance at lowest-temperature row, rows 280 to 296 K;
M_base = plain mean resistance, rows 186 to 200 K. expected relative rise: -0.1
